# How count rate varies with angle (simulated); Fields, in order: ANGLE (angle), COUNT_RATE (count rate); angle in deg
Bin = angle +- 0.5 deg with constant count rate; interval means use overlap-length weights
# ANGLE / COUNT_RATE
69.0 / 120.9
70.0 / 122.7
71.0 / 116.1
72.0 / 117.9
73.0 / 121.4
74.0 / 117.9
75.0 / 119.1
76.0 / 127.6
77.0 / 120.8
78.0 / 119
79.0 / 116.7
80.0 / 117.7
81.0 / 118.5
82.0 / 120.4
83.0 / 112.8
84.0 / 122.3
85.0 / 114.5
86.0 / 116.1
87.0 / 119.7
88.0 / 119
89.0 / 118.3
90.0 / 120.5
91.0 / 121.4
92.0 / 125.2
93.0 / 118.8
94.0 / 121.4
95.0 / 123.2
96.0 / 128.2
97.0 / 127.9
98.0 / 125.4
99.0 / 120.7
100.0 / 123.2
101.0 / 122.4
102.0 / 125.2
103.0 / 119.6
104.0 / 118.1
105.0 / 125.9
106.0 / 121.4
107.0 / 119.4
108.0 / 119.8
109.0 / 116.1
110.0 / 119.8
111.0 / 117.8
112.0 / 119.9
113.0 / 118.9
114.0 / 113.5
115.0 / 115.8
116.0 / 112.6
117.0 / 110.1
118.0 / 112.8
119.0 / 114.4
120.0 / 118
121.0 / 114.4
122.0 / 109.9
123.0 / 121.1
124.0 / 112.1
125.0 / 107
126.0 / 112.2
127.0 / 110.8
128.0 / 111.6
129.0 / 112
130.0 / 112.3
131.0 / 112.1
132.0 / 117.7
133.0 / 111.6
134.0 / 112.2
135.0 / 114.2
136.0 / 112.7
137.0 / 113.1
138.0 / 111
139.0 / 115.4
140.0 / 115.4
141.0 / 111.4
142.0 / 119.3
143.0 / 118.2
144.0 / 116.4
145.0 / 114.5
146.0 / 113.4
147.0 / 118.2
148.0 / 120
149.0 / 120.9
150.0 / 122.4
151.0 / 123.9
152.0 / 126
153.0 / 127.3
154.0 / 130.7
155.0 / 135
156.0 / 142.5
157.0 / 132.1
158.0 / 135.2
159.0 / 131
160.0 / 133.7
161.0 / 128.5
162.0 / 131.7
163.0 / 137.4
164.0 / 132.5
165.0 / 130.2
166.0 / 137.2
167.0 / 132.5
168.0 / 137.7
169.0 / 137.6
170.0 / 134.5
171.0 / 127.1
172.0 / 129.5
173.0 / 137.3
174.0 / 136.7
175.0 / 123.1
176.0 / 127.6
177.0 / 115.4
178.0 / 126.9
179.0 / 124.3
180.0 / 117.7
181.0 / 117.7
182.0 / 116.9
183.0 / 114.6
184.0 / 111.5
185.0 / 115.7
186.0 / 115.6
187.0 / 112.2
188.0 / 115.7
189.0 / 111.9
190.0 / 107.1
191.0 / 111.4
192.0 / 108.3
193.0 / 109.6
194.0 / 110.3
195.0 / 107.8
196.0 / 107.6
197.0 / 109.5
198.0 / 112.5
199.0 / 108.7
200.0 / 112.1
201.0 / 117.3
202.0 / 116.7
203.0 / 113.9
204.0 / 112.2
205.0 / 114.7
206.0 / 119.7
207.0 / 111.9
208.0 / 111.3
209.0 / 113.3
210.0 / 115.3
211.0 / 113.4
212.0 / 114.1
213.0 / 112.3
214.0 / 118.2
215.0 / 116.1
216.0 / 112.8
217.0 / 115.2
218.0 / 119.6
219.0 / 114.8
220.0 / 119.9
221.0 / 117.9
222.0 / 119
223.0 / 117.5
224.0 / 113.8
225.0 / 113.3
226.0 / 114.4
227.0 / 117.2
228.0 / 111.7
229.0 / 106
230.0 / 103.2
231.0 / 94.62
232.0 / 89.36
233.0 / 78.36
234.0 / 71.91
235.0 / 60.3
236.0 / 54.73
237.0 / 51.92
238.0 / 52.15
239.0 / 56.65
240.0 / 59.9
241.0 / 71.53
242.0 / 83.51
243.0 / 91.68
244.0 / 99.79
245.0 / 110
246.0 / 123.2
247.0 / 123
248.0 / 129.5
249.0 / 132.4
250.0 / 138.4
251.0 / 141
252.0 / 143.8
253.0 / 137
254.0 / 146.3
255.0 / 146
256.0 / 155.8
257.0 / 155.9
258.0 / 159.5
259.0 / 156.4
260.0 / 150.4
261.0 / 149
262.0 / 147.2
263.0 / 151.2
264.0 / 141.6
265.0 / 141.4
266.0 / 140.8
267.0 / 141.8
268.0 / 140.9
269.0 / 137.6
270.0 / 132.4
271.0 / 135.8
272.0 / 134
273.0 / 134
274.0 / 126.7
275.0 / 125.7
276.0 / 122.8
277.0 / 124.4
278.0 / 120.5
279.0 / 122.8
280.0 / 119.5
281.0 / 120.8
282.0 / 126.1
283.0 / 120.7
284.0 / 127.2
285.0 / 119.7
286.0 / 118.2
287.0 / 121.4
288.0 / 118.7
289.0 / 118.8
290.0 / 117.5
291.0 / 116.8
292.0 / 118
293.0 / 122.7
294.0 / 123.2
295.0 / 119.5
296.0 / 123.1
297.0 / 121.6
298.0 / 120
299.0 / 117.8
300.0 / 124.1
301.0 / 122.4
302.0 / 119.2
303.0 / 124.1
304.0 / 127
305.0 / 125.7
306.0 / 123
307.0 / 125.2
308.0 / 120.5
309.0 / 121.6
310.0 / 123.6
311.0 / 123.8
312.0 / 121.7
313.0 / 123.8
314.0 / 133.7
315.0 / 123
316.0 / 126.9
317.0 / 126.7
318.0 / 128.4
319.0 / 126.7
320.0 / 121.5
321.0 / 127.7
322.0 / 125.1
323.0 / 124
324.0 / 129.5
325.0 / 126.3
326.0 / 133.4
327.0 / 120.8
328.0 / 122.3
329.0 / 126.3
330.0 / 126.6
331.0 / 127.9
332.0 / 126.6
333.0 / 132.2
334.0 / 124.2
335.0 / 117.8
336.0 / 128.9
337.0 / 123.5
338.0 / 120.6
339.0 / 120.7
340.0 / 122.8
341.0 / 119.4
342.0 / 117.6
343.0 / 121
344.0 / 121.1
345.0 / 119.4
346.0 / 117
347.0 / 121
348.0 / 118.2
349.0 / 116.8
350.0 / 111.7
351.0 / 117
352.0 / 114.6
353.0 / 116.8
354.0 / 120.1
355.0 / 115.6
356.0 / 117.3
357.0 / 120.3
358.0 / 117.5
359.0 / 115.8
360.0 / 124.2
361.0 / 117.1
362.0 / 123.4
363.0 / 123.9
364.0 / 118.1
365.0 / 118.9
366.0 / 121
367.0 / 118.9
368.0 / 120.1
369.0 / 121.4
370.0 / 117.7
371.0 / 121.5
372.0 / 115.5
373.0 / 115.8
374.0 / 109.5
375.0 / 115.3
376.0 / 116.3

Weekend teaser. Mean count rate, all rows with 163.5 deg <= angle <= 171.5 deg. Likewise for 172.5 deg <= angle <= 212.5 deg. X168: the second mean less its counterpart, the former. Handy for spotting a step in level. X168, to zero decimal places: -18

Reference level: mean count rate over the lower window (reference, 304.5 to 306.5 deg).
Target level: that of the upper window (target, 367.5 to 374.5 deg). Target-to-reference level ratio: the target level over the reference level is 0.94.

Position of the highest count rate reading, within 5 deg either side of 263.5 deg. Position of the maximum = 259.0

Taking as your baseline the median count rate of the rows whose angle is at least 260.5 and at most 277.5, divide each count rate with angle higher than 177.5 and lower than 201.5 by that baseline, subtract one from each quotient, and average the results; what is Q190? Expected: -0.18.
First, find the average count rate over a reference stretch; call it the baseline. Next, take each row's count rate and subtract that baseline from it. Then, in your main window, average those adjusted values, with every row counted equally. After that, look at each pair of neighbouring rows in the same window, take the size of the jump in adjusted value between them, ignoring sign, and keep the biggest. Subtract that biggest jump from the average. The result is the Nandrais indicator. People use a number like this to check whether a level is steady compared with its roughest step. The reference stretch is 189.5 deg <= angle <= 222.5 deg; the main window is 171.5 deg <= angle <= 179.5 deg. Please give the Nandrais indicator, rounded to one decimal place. 0.5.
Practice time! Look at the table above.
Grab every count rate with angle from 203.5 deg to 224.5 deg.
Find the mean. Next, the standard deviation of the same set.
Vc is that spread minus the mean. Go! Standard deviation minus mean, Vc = -113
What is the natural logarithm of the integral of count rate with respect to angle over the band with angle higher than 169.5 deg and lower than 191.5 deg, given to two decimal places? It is 7.88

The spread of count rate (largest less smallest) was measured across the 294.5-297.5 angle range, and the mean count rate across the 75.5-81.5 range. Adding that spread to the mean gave 124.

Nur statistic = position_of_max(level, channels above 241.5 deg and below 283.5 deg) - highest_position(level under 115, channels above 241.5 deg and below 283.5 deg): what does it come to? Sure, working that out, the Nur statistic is 13 deg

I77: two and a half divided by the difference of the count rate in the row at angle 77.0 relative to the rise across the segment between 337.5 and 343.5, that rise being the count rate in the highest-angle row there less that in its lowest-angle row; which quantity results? 0.0208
